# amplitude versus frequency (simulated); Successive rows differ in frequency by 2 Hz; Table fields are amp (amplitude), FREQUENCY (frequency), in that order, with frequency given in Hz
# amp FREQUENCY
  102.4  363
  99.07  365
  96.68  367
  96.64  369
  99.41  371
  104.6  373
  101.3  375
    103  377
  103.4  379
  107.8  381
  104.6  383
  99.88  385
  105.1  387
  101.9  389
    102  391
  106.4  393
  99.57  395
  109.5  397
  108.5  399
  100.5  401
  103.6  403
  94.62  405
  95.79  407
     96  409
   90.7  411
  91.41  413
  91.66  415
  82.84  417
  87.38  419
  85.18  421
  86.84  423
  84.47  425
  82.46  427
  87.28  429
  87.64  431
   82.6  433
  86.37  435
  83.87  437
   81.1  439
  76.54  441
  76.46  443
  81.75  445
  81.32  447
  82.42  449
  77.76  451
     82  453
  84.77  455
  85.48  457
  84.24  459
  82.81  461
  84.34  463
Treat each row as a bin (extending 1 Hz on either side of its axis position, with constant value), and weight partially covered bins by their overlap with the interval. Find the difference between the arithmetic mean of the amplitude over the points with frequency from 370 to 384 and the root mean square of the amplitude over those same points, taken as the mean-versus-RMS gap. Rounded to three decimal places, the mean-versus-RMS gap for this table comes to -0.029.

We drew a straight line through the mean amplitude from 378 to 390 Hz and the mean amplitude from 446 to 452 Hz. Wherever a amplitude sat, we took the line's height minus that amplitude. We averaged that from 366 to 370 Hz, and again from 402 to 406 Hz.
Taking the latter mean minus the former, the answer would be -15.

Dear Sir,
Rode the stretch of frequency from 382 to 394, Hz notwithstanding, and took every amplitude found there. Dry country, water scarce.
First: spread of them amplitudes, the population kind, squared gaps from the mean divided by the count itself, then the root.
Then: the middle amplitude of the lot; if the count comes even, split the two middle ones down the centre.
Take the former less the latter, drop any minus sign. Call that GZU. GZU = 101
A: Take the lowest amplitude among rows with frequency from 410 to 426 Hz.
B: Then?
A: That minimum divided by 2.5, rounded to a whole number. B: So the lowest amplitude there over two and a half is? 33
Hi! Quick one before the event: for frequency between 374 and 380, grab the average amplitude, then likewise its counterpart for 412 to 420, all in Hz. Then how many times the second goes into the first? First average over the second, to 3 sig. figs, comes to 1.16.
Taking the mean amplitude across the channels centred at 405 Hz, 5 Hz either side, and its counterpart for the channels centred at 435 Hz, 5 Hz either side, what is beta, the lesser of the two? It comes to 84.3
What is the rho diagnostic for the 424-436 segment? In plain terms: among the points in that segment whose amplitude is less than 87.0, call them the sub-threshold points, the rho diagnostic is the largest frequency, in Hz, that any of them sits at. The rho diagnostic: 435 Hz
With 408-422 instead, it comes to 421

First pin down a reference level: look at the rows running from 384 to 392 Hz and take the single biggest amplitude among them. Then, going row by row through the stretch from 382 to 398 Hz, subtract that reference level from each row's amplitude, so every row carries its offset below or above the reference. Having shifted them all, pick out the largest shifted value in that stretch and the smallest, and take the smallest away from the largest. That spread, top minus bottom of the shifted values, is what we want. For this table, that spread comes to 10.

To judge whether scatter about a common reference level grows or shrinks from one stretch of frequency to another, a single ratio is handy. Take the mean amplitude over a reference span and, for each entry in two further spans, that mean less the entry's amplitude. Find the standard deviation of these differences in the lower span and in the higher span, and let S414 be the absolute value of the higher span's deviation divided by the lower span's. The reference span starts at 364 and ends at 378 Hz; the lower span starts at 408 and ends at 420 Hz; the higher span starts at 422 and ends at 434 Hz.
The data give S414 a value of 0.53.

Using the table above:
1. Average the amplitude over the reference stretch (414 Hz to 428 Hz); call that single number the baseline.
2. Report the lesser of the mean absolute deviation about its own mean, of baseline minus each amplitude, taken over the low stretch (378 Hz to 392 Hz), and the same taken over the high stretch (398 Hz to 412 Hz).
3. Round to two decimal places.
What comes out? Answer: 1.98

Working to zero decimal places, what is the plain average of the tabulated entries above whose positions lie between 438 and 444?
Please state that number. 78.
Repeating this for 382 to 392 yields 103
